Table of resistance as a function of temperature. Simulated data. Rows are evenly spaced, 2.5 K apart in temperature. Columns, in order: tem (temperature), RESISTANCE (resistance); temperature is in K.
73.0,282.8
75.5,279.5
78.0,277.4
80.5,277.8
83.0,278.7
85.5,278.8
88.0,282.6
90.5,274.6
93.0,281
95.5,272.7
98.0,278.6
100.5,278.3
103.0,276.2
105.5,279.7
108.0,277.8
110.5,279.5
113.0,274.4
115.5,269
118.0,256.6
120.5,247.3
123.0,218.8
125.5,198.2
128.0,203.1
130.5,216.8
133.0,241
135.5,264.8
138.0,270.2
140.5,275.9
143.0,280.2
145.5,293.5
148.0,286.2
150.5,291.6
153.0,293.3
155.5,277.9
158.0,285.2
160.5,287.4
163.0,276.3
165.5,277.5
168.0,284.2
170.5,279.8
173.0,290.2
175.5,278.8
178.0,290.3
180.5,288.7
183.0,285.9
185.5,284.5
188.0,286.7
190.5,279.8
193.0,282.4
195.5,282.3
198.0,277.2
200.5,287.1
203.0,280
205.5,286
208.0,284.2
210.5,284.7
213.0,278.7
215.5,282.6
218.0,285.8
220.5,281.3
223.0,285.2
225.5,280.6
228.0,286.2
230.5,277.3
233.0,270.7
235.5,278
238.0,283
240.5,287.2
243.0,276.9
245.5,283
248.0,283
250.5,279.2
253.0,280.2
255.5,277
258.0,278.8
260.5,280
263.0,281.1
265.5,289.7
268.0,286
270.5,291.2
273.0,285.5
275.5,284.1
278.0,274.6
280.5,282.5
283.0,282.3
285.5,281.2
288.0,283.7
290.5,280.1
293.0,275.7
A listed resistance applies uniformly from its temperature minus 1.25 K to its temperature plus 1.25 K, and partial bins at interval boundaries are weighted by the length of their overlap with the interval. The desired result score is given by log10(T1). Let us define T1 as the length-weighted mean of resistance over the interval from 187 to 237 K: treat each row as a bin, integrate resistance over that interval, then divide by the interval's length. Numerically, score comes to 2.45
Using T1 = 282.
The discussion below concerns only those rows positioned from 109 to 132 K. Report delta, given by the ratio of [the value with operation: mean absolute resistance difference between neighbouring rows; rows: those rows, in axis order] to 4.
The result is 3.1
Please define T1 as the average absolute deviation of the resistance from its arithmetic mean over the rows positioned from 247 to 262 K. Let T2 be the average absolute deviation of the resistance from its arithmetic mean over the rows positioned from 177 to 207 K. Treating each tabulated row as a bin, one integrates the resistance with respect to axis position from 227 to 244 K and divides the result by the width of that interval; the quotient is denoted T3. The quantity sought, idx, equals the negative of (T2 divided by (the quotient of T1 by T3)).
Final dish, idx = -666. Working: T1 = 1.4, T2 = 3.25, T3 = 279.9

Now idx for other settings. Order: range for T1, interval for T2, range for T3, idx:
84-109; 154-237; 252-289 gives -490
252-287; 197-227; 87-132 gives -202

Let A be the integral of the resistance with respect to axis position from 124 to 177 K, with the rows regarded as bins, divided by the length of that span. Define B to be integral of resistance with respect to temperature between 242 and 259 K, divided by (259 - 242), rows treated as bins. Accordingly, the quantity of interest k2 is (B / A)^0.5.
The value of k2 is 1.02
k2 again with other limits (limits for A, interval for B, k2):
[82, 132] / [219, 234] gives 1.04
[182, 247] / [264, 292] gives 1.00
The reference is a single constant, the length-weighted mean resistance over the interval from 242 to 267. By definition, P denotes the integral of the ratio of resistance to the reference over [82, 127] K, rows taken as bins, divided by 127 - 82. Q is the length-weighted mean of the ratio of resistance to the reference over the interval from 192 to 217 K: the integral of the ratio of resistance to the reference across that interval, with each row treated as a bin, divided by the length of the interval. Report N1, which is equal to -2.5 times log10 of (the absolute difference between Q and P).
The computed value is 3.1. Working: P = 0.95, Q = 1.01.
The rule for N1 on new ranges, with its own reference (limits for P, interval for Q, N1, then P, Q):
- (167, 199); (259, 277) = 5.9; 1.01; 1.01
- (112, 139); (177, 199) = 2.0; 0.86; 1.01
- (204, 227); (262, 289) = 6.7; 1.01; 1.01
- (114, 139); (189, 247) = 2.0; 0.85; 1.00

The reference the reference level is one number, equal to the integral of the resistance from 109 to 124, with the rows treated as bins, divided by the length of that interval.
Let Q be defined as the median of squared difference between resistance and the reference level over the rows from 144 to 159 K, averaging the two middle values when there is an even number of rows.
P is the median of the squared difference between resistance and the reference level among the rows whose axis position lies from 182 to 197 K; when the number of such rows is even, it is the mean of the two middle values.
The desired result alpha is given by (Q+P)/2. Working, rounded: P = 619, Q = 926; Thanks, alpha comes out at 773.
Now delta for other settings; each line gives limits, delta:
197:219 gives 1.2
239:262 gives 0.9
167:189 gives 1.4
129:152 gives 2.8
